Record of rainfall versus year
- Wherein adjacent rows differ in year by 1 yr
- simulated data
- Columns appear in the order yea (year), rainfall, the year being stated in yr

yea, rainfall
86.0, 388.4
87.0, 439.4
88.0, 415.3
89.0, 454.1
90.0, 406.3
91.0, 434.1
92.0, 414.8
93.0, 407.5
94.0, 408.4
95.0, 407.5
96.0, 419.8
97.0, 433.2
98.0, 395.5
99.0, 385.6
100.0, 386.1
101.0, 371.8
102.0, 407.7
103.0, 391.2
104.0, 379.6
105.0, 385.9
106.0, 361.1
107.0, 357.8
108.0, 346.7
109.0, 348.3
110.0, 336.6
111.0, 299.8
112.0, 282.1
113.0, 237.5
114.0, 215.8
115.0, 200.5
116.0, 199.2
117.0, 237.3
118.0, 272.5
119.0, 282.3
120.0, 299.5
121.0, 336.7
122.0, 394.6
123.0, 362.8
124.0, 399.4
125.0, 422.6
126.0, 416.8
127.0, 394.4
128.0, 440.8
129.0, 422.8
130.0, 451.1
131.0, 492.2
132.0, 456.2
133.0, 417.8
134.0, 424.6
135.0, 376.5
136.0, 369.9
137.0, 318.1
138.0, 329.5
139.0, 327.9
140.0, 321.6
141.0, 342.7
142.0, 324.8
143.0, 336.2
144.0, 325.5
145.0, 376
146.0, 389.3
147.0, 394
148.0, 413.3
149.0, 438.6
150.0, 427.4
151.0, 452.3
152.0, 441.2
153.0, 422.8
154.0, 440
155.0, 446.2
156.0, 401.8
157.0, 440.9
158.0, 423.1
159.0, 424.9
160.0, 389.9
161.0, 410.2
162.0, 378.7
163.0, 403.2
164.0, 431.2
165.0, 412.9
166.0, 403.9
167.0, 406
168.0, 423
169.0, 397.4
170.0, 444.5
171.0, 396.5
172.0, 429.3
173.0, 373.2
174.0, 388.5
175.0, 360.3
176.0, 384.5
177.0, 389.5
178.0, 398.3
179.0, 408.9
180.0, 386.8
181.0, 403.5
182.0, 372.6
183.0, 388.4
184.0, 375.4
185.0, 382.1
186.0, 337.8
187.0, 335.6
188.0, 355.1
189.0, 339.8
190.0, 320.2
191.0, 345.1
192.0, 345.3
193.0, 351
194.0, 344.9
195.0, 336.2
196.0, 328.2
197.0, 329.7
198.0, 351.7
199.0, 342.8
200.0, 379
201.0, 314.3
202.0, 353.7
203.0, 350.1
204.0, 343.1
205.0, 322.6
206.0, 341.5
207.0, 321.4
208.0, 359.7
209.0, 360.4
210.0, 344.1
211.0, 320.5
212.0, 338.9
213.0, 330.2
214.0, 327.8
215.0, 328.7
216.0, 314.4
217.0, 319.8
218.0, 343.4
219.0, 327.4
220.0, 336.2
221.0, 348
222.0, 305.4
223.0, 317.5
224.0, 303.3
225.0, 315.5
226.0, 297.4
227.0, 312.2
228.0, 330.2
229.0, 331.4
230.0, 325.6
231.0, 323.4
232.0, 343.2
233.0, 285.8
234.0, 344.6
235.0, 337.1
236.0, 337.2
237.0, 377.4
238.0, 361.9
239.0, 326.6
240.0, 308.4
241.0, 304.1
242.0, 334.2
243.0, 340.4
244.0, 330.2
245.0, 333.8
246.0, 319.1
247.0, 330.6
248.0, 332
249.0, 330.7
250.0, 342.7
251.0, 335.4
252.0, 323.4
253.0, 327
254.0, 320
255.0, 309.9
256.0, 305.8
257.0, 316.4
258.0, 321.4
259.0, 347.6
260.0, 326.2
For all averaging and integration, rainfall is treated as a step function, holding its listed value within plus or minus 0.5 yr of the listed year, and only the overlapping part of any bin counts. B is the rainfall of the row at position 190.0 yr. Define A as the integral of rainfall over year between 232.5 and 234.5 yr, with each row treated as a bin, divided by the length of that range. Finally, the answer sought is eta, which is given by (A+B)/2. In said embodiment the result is 318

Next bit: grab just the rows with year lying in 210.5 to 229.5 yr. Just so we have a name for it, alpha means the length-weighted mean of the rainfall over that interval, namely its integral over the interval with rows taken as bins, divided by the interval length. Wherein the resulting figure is 324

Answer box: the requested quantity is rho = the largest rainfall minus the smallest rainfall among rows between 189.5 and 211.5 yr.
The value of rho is 65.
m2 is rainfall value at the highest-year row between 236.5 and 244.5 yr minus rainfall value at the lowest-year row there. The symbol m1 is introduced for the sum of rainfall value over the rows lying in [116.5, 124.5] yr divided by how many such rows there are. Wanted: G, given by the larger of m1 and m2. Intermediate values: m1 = 323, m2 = -47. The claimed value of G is 323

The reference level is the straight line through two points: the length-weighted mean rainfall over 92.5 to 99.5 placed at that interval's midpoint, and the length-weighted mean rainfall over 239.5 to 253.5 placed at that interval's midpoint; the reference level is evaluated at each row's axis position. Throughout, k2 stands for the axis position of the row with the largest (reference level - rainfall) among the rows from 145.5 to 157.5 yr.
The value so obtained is 146.0 yr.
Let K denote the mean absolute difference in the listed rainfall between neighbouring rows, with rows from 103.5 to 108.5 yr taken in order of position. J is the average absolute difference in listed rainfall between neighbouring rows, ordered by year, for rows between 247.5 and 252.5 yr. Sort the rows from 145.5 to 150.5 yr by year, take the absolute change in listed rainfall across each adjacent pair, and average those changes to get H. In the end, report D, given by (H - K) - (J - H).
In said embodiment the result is 11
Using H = 15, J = 8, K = 11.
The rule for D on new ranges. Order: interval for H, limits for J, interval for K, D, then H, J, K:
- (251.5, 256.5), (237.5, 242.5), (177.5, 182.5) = -30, 6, 22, 20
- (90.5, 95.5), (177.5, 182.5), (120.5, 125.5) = -43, 7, 20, 37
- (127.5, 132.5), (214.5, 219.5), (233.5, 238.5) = 31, 31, 15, 16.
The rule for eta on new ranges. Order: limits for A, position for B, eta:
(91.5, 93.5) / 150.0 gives 419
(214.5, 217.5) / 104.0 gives 350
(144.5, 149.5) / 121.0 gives 369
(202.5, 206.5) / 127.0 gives 367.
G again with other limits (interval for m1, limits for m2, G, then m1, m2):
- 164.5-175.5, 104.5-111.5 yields 403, 403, -86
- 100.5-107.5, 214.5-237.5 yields 379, 379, 49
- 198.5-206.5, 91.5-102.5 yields 343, 343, -7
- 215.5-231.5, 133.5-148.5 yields 322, 322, -11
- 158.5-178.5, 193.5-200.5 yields 402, 402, 34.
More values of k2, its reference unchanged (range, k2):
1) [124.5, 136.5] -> 136.0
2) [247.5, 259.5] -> 256.0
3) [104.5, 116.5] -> 116.0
